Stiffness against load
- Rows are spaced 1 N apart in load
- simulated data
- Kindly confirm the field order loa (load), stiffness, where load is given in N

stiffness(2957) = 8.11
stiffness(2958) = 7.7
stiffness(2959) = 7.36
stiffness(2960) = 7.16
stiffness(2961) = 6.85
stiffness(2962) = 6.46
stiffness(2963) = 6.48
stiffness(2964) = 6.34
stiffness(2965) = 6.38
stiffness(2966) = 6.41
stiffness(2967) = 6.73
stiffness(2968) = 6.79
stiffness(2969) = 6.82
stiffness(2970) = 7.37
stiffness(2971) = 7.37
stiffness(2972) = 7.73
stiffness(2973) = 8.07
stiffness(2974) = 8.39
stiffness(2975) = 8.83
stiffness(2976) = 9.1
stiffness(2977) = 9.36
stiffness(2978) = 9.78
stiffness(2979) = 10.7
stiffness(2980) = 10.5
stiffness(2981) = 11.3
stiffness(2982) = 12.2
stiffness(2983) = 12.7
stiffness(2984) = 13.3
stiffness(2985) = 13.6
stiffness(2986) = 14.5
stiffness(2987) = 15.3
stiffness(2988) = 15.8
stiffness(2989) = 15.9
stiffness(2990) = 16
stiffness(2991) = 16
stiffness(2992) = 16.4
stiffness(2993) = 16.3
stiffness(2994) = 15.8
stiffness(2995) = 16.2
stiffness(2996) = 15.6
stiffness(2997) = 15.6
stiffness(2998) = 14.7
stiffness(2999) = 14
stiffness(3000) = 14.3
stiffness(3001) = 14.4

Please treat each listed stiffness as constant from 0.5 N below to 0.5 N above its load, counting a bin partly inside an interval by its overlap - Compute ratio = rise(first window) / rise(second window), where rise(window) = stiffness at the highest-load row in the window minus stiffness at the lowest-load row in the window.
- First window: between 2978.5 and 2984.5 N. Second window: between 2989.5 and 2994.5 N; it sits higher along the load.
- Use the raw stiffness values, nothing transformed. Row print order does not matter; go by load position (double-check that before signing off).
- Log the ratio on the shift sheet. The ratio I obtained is -13.0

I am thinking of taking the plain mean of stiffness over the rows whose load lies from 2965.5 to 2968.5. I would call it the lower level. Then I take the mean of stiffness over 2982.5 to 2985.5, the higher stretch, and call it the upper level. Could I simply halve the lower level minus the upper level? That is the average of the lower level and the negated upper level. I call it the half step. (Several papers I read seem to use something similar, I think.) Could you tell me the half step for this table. -3.3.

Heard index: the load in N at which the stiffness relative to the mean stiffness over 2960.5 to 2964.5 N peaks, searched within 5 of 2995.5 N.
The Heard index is 2992 N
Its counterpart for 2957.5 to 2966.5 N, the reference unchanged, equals 2958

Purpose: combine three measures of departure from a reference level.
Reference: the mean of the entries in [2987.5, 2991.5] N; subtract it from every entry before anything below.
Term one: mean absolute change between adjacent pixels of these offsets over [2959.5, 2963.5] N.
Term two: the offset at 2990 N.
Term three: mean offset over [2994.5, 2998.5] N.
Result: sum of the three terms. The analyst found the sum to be 0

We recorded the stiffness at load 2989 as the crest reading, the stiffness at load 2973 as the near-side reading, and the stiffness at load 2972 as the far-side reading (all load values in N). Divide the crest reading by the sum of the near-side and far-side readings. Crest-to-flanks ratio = 1.01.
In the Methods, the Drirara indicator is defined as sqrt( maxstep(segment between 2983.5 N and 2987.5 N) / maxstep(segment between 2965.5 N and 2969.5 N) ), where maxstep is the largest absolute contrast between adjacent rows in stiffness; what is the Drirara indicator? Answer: 1.68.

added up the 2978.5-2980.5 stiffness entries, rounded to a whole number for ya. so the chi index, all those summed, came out 21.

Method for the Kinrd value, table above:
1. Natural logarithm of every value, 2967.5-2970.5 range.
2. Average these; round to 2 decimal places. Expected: 1.94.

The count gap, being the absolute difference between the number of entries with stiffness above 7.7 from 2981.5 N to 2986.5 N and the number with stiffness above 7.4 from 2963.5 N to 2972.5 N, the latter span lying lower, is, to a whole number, 4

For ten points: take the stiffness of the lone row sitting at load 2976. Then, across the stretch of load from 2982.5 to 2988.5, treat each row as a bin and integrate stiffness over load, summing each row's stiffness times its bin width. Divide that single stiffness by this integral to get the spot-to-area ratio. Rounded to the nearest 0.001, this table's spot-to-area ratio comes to 0.107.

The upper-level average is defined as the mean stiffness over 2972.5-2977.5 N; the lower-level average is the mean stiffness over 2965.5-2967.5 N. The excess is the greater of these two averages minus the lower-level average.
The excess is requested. 2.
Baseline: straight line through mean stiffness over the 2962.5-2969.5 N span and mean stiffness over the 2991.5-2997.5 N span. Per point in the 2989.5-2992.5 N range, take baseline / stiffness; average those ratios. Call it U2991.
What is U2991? 0.92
